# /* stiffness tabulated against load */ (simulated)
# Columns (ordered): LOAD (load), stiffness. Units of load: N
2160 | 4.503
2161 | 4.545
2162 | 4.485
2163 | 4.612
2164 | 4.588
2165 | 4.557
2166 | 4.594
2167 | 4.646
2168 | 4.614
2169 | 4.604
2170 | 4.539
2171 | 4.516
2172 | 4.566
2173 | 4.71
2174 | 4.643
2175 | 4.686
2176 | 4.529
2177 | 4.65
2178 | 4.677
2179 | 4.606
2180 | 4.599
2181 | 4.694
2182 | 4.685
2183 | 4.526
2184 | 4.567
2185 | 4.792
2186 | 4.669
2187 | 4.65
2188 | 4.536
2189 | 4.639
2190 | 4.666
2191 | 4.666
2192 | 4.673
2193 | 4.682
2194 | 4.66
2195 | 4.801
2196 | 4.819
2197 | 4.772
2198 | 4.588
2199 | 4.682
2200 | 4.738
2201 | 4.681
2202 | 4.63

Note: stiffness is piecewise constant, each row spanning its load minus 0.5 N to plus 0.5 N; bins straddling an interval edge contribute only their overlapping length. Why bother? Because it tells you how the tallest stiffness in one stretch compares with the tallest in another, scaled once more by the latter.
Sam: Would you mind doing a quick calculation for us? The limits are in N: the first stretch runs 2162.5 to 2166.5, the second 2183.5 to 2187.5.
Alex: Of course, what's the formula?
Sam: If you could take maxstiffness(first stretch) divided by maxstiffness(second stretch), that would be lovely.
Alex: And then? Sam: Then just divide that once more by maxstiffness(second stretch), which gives 0.201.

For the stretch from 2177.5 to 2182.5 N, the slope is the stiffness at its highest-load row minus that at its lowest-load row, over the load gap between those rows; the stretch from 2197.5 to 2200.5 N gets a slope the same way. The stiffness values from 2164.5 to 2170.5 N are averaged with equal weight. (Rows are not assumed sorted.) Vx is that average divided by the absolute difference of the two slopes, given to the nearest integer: 63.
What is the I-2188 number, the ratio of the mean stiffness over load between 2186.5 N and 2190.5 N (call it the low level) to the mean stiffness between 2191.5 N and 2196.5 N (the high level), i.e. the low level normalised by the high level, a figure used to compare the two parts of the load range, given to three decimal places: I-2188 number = 0.978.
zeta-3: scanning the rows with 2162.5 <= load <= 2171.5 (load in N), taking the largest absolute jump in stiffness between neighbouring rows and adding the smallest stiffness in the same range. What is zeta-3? 4.58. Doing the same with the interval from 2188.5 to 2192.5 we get 4.67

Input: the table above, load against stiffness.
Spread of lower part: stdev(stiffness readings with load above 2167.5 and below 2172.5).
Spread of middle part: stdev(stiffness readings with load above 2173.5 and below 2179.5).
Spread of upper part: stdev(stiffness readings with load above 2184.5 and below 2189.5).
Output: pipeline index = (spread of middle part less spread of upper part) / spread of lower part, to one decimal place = -0.8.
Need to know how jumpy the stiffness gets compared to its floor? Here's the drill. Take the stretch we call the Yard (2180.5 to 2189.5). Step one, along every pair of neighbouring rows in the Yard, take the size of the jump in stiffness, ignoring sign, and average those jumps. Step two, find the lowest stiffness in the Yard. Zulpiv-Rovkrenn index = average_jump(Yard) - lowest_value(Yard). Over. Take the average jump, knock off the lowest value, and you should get -4.43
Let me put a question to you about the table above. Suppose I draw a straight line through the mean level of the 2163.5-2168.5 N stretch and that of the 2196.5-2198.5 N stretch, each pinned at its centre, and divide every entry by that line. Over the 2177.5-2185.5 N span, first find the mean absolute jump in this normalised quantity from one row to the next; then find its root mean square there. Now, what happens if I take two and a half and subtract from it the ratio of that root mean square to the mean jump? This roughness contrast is -51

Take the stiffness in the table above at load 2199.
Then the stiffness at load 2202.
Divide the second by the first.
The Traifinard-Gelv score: 0.99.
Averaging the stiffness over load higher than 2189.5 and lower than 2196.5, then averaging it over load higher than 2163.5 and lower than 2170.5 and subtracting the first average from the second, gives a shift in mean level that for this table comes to -0.12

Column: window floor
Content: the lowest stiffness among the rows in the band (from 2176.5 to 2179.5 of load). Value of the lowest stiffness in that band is 4.606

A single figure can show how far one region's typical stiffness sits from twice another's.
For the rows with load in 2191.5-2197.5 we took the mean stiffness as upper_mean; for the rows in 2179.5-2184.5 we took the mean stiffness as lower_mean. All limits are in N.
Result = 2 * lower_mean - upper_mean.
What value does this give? 4.49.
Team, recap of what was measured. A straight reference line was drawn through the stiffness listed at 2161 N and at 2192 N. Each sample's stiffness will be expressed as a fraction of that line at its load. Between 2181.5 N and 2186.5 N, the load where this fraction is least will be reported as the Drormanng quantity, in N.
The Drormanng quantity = 2183 N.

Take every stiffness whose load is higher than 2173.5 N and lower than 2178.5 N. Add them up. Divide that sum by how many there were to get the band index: 4.64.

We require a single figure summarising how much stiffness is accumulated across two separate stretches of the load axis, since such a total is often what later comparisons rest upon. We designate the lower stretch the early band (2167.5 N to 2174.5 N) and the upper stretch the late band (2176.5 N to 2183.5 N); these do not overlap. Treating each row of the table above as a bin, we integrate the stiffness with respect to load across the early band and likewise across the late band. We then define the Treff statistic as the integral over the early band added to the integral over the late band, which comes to 64.6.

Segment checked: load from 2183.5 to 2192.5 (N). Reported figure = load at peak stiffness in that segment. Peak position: 2185 N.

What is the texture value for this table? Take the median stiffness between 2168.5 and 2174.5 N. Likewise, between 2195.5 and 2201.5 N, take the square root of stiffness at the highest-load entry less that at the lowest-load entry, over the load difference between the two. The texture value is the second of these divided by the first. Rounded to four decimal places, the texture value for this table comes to -0.0014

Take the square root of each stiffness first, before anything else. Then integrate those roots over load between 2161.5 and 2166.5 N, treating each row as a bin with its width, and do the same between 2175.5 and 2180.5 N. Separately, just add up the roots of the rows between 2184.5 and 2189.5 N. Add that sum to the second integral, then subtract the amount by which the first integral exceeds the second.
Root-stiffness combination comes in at 21.6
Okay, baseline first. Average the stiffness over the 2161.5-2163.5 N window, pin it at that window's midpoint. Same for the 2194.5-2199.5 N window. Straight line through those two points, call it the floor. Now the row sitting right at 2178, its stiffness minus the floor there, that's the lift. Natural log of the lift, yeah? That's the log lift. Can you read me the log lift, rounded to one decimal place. -3.1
